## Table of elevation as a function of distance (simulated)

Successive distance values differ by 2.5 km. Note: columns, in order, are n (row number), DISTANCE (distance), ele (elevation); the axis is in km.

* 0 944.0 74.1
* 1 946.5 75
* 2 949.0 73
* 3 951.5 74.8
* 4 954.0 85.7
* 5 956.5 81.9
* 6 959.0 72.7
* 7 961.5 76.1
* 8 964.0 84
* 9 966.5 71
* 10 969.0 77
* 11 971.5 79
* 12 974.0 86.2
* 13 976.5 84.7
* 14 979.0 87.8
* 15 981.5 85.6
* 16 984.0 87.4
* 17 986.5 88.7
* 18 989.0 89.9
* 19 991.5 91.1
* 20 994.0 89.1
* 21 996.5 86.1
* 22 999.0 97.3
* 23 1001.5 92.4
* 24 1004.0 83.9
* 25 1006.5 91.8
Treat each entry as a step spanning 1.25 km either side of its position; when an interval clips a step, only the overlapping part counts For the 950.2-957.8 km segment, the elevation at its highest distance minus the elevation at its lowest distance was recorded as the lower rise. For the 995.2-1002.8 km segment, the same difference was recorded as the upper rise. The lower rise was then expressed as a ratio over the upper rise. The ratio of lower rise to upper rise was 1.1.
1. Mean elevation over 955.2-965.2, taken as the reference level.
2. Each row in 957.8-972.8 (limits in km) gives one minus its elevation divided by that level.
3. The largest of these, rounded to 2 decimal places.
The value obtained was 0.10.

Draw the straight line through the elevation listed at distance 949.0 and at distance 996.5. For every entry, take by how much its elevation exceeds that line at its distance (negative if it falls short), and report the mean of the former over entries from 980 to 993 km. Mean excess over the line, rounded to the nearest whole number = 5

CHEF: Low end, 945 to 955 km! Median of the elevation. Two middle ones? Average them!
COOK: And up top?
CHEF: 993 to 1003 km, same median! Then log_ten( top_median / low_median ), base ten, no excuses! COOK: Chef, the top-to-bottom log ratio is 0.08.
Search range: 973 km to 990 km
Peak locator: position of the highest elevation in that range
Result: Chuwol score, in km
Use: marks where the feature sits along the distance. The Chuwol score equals 989.0 km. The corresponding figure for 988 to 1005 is 999.0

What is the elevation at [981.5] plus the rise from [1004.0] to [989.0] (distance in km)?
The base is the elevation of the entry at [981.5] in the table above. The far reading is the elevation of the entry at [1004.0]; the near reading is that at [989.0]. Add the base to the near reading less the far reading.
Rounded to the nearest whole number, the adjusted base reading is 92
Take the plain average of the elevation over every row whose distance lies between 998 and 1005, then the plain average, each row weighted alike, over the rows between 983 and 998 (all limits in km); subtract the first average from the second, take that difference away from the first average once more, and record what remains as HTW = 94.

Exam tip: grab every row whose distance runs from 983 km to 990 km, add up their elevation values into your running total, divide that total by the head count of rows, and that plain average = 89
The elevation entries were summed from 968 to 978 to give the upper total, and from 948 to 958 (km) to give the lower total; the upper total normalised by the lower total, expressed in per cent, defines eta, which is 104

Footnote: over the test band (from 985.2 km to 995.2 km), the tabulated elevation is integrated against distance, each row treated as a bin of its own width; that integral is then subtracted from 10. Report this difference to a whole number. -887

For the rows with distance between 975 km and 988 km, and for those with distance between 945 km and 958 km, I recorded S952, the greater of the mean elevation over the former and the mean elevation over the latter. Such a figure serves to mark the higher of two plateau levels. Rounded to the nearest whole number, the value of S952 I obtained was 87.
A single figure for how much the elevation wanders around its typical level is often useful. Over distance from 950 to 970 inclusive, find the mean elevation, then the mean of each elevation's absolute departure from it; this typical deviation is 4.5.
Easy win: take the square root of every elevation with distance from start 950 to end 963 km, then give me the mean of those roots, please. 8.84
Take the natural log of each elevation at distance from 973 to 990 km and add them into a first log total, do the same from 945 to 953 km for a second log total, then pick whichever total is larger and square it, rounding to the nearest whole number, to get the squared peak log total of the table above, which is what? 978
